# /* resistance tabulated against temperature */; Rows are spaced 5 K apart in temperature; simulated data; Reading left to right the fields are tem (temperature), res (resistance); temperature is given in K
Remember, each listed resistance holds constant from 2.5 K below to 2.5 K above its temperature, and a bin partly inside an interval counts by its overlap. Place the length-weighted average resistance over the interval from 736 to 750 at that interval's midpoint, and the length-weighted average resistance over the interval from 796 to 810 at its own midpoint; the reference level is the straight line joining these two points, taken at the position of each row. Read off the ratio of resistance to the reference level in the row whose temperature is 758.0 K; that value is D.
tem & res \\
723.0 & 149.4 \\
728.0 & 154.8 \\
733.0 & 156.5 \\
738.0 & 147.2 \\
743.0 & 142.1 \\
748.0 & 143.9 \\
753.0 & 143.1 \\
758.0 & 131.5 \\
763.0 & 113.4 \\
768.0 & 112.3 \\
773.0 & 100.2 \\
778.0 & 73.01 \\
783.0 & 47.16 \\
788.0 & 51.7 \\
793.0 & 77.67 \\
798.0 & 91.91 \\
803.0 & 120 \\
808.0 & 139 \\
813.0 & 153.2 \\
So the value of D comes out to 1.0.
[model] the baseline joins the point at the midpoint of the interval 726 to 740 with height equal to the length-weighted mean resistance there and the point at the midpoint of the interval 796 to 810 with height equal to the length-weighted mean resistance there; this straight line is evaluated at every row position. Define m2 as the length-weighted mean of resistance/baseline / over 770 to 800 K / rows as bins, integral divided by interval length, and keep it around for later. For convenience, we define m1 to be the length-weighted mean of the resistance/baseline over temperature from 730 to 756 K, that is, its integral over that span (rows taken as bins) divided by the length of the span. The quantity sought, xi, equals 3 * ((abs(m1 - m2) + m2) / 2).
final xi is 1.49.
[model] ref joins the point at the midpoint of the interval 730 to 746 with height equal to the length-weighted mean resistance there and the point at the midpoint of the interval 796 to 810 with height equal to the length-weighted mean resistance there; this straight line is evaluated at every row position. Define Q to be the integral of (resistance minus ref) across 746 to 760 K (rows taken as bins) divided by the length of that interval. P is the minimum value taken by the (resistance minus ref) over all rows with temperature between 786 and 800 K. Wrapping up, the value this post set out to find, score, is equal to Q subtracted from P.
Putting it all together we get -71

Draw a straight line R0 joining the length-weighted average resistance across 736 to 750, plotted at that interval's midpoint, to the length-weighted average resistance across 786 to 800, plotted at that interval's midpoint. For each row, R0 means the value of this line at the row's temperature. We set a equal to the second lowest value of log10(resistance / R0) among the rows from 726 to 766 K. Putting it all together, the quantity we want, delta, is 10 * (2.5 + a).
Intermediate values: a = -0.01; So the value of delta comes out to 24.9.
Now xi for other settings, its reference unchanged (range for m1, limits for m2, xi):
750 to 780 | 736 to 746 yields 1.67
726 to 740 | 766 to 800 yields 1.50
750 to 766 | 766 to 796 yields 1.38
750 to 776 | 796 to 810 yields 1.71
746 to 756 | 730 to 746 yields 1.49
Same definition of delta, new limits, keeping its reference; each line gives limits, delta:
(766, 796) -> 23.1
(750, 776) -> 24.9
